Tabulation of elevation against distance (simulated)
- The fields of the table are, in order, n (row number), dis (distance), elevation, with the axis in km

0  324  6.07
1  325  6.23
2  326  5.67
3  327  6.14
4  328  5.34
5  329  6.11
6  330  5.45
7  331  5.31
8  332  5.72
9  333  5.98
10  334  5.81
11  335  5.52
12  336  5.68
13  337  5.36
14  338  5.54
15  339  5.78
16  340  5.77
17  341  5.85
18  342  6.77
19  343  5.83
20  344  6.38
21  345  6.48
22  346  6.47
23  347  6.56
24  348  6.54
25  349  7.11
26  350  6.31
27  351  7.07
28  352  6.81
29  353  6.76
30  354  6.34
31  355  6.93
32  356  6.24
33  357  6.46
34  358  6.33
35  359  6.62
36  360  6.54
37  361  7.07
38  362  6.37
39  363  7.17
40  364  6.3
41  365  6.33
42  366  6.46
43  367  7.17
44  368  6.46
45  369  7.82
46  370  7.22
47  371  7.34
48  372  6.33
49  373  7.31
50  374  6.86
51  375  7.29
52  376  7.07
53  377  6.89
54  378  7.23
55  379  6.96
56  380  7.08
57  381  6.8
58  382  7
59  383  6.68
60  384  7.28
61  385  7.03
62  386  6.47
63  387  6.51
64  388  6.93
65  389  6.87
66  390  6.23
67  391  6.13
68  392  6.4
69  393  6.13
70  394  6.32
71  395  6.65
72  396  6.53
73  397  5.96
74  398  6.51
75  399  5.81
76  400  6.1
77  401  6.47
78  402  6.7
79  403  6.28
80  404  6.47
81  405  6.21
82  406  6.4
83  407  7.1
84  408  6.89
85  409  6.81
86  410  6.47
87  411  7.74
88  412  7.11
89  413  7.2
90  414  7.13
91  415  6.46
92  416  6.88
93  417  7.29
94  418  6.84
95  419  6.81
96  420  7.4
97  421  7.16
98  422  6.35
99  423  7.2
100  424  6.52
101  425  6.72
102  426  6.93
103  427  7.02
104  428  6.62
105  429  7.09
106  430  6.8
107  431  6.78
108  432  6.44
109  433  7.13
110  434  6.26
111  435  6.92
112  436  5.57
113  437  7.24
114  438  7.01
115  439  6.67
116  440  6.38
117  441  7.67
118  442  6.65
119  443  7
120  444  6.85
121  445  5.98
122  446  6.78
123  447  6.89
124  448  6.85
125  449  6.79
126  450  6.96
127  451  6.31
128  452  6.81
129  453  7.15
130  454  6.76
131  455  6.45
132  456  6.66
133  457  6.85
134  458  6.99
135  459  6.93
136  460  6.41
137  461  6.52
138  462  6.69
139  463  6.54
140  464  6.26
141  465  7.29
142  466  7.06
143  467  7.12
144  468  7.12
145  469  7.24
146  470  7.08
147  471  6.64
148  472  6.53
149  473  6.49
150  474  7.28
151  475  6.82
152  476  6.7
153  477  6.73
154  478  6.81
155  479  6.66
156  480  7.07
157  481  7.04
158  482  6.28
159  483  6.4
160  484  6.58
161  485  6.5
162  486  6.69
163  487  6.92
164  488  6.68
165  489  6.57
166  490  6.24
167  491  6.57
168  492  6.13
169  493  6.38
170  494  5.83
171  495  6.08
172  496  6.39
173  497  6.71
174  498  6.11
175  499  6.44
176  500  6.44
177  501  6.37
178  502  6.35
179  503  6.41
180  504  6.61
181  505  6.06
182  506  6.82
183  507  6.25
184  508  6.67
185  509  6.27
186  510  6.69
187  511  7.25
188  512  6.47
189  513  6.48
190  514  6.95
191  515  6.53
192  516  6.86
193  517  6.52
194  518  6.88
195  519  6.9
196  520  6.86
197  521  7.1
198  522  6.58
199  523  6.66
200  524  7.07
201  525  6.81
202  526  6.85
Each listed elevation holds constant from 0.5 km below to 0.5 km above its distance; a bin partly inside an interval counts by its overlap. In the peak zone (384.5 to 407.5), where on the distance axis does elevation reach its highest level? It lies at 407 km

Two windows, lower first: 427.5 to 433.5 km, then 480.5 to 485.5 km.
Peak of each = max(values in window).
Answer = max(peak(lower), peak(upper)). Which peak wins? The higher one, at 7.13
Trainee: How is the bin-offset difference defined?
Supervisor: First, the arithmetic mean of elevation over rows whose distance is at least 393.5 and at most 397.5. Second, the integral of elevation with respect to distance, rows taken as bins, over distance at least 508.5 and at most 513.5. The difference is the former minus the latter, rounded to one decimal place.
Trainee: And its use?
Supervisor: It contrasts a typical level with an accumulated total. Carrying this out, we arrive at -26.8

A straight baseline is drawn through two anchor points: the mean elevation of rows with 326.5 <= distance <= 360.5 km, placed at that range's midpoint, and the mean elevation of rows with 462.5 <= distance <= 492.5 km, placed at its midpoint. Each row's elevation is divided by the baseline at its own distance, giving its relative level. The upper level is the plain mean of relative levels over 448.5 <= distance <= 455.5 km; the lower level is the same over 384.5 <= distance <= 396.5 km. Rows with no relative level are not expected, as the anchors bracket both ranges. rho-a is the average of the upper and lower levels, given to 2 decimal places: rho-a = 1.02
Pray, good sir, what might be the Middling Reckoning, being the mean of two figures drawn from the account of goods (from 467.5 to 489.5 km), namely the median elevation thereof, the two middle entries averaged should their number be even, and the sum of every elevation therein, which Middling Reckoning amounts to 77.8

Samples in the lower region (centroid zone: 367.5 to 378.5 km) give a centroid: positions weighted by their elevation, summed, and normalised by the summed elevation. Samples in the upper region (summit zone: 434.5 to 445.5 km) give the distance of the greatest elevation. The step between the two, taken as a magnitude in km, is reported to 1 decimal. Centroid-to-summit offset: 68.0 km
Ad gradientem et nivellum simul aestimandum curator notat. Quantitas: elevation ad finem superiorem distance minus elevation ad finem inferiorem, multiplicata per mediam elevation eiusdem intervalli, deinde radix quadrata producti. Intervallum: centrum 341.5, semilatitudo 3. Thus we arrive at 1.91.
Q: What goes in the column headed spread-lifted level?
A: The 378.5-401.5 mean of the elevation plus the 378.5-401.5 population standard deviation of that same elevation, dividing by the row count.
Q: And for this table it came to 6.94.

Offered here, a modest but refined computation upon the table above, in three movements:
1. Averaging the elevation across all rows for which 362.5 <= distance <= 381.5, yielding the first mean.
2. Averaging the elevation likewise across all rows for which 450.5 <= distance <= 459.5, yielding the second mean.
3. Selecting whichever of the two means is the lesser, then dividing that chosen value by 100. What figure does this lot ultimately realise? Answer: 0.0677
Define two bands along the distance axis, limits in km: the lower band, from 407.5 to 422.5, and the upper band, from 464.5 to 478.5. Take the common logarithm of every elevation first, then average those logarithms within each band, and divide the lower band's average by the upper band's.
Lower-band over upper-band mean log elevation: 1.003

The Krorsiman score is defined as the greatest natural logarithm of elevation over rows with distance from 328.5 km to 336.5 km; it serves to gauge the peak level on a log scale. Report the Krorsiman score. 1.81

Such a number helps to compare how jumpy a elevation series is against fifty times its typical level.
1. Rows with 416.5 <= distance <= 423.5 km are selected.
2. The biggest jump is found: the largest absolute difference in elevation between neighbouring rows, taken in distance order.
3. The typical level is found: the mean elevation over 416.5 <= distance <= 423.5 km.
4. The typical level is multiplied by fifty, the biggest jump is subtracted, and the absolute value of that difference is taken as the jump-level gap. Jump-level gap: 350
